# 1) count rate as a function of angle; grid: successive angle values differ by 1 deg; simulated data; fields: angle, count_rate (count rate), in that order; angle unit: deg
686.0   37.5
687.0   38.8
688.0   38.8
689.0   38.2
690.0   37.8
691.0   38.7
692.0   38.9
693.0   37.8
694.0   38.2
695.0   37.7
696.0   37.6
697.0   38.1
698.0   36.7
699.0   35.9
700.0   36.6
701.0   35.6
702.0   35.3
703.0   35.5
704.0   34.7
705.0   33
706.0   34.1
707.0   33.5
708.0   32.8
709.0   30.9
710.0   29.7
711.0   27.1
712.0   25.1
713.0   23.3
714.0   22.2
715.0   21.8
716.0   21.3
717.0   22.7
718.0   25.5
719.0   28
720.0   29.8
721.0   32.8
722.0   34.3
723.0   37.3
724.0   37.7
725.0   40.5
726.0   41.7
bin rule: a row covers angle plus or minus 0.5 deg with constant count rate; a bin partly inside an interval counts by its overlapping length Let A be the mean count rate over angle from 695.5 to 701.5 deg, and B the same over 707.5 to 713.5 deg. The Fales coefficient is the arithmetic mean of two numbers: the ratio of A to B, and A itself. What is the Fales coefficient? 19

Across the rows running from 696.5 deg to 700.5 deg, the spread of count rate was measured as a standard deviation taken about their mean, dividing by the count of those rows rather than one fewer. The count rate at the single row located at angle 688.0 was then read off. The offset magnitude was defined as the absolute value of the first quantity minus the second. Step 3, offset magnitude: 38.0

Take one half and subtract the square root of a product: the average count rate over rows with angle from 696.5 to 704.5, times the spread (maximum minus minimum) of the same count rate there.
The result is -11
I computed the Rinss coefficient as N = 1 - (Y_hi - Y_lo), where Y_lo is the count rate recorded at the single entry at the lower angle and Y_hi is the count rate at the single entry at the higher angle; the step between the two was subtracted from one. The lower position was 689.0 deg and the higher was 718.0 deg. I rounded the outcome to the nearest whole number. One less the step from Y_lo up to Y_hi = 14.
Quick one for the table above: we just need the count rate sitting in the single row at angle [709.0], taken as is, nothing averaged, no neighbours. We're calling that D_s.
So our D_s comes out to 30.9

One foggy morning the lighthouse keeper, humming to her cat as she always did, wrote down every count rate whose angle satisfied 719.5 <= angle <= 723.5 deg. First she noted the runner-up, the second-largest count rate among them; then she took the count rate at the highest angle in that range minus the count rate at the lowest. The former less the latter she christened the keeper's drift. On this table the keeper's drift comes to 26.8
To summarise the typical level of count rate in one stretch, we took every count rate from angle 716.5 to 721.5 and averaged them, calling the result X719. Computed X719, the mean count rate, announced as 27.8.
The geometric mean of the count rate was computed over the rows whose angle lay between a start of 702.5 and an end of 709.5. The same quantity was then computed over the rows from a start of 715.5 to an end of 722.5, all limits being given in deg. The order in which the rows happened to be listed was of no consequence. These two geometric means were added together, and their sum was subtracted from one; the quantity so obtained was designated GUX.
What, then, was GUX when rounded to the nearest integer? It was -60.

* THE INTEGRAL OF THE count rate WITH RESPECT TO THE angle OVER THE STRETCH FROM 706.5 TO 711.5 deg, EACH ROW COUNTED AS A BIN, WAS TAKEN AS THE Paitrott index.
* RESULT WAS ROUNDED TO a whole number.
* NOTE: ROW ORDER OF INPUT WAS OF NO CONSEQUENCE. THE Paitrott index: 154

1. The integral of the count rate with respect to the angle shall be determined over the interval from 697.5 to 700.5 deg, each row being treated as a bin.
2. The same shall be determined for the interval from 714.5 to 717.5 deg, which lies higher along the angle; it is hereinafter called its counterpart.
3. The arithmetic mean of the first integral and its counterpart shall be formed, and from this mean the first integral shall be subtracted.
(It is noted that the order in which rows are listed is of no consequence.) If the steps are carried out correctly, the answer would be -22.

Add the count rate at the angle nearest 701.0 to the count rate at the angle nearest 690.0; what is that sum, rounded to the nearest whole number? 73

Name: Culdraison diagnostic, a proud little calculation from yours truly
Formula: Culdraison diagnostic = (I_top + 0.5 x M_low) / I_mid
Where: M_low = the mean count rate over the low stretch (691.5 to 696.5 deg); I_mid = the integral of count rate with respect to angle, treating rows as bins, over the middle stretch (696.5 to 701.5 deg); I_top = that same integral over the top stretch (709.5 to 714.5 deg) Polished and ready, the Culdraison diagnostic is 0.80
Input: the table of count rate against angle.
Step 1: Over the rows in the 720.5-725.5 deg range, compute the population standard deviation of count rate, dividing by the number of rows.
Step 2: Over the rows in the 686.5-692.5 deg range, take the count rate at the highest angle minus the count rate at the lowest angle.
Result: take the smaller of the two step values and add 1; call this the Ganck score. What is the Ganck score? 1.1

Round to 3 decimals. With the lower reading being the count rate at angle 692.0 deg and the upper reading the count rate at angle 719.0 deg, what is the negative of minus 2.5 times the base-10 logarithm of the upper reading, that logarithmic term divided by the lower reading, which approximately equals 0.093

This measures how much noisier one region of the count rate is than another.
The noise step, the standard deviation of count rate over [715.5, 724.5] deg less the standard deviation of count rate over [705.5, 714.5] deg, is 1.5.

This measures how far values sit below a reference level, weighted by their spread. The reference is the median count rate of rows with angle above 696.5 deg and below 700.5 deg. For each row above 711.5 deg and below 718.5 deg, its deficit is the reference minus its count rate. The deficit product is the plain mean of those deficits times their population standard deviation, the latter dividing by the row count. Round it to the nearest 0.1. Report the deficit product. 20.2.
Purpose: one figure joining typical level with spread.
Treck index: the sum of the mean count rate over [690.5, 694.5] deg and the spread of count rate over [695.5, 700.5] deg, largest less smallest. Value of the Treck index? 40.6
